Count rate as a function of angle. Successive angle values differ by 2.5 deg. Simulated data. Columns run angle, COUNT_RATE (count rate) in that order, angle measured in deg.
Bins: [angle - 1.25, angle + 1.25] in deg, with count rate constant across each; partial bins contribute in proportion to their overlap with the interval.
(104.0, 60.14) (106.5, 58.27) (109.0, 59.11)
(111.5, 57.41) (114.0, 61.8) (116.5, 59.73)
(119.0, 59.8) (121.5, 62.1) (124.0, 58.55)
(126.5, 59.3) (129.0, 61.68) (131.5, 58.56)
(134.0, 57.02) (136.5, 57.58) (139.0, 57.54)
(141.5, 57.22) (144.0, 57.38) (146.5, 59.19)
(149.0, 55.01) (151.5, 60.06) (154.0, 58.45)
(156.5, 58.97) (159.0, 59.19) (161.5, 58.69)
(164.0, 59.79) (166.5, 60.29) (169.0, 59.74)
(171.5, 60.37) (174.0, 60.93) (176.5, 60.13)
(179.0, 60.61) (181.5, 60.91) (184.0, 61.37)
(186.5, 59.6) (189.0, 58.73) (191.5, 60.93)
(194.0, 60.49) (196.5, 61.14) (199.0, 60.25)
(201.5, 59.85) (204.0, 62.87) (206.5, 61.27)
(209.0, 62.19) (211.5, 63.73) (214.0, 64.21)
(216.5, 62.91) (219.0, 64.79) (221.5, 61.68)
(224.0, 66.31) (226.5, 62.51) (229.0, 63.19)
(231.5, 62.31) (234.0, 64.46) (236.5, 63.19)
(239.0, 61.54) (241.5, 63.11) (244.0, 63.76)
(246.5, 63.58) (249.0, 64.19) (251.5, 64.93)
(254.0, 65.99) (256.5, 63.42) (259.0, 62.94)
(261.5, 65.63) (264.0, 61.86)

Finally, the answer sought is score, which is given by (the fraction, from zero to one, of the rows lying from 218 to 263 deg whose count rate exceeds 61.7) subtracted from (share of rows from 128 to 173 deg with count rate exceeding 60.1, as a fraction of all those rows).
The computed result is -0.7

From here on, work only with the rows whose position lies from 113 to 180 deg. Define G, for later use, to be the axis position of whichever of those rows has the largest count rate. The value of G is 121.5 deg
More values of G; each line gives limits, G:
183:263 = 224.0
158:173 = 171.5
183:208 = 204.0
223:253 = 224.0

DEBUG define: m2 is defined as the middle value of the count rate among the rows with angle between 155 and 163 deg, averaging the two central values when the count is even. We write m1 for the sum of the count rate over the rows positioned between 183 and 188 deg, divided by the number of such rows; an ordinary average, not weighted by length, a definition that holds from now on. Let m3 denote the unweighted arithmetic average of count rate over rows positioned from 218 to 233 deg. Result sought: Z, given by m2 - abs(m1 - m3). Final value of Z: 56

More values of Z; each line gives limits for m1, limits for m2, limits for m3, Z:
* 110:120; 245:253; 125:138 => 63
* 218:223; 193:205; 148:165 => 56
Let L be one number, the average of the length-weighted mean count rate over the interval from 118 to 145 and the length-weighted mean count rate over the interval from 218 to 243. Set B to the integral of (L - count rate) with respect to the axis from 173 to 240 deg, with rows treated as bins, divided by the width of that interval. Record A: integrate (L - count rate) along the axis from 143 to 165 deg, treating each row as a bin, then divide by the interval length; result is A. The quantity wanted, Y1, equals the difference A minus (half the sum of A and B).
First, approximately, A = 2.5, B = -1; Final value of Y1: 1.7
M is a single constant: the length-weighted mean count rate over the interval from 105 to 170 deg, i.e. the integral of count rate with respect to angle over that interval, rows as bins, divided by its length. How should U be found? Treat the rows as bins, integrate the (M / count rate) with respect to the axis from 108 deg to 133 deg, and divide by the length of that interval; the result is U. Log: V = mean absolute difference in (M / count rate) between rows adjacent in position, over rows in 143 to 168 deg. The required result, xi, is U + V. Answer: 1.02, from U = 0.99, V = 0.030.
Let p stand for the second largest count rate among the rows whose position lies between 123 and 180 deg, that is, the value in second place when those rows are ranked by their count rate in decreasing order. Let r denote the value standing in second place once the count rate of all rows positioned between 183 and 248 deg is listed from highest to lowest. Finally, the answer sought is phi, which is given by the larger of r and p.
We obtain 64.8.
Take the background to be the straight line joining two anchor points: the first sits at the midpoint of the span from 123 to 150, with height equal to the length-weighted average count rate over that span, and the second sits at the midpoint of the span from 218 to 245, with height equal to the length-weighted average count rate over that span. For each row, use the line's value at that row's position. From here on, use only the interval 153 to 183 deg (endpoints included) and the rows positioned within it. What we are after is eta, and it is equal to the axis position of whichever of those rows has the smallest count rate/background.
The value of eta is 161.5 deg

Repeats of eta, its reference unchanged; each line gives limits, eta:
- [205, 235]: 221.5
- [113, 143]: 141.5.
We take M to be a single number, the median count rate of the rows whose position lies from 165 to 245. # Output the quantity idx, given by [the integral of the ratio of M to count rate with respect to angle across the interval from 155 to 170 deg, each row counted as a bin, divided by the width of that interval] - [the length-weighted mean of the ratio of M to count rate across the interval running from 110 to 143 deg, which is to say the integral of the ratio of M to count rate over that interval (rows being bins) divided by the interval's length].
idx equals -0.01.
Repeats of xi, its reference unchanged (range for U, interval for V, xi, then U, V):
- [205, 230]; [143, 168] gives 0.96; 0.93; 0.030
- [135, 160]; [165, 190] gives 1.03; 1.02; 0.012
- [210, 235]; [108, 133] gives 0.96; 0.93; 0.037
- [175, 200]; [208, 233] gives 1.01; 0.98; 0.030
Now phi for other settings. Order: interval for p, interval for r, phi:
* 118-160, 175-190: 61.7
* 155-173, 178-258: 66.0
